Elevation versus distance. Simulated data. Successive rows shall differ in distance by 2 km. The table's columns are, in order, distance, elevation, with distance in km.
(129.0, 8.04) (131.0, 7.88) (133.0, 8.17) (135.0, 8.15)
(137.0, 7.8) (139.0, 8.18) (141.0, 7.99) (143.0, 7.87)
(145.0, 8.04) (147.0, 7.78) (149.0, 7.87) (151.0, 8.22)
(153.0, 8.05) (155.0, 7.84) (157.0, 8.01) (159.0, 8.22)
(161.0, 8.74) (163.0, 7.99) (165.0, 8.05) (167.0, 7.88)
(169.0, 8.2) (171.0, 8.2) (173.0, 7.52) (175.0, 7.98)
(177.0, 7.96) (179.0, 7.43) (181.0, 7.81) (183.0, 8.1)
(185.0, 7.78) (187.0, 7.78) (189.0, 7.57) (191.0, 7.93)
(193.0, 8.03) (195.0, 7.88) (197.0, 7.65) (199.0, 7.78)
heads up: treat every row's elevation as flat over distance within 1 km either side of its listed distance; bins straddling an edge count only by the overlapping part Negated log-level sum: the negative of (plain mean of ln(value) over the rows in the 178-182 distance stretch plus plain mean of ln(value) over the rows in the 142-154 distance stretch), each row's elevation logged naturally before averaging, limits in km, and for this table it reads -4.11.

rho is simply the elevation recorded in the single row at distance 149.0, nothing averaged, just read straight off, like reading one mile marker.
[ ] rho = 7.87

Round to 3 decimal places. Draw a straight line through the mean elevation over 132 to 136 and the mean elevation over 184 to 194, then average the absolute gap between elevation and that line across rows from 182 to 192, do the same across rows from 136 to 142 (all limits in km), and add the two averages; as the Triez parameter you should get 0.319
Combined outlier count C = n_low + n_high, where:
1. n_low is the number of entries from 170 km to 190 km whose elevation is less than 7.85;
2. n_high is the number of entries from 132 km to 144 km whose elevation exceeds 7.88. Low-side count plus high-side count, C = 10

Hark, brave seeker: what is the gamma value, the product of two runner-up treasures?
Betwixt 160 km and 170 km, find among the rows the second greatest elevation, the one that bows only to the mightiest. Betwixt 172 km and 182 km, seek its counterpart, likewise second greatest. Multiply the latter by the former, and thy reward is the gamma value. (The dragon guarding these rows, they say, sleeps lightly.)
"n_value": 65.3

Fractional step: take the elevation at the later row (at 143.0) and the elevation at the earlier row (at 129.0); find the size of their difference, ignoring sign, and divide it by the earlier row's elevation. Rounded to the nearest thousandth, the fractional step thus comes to 0.021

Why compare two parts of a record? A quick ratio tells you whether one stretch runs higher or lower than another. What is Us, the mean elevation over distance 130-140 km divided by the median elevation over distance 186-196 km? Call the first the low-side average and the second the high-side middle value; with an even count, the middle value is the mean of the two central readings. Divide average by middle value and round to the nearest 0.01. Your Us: 1.02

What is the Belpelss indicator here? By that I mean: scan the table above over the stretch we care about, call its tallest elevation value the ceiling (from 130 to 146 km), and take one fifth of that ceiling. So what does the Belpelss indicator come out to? 1.64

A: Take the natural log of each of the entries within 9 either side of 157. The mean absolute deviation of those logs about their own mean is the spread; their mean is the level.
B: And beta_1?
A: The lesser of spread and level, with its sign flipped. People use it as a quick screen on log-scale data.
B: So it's -0.023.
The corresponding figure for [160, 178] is -0.026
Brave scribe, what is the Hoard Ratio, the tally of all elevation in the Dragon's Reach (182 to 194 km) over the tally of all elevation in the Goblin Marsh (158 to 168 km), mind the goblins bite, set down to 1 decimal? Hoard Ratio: 1.2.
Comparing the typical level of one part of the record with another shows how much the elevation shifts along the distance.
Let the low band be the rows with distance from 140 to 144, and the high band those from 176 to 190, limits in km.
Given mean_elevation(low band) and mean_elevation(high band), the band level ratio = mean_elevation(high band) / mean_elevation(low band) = 0.98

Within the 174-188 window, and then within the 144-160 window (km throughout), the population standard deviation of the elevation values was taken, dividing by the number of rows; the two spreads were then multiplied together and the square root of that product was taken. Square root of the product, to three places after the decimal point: 0.176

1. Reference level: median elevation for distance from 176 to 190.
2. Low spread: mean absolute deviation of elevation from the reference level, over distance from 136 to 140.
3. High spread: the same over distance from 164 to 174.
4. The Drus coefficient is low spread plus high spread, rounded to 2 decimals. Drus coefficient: 0.50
